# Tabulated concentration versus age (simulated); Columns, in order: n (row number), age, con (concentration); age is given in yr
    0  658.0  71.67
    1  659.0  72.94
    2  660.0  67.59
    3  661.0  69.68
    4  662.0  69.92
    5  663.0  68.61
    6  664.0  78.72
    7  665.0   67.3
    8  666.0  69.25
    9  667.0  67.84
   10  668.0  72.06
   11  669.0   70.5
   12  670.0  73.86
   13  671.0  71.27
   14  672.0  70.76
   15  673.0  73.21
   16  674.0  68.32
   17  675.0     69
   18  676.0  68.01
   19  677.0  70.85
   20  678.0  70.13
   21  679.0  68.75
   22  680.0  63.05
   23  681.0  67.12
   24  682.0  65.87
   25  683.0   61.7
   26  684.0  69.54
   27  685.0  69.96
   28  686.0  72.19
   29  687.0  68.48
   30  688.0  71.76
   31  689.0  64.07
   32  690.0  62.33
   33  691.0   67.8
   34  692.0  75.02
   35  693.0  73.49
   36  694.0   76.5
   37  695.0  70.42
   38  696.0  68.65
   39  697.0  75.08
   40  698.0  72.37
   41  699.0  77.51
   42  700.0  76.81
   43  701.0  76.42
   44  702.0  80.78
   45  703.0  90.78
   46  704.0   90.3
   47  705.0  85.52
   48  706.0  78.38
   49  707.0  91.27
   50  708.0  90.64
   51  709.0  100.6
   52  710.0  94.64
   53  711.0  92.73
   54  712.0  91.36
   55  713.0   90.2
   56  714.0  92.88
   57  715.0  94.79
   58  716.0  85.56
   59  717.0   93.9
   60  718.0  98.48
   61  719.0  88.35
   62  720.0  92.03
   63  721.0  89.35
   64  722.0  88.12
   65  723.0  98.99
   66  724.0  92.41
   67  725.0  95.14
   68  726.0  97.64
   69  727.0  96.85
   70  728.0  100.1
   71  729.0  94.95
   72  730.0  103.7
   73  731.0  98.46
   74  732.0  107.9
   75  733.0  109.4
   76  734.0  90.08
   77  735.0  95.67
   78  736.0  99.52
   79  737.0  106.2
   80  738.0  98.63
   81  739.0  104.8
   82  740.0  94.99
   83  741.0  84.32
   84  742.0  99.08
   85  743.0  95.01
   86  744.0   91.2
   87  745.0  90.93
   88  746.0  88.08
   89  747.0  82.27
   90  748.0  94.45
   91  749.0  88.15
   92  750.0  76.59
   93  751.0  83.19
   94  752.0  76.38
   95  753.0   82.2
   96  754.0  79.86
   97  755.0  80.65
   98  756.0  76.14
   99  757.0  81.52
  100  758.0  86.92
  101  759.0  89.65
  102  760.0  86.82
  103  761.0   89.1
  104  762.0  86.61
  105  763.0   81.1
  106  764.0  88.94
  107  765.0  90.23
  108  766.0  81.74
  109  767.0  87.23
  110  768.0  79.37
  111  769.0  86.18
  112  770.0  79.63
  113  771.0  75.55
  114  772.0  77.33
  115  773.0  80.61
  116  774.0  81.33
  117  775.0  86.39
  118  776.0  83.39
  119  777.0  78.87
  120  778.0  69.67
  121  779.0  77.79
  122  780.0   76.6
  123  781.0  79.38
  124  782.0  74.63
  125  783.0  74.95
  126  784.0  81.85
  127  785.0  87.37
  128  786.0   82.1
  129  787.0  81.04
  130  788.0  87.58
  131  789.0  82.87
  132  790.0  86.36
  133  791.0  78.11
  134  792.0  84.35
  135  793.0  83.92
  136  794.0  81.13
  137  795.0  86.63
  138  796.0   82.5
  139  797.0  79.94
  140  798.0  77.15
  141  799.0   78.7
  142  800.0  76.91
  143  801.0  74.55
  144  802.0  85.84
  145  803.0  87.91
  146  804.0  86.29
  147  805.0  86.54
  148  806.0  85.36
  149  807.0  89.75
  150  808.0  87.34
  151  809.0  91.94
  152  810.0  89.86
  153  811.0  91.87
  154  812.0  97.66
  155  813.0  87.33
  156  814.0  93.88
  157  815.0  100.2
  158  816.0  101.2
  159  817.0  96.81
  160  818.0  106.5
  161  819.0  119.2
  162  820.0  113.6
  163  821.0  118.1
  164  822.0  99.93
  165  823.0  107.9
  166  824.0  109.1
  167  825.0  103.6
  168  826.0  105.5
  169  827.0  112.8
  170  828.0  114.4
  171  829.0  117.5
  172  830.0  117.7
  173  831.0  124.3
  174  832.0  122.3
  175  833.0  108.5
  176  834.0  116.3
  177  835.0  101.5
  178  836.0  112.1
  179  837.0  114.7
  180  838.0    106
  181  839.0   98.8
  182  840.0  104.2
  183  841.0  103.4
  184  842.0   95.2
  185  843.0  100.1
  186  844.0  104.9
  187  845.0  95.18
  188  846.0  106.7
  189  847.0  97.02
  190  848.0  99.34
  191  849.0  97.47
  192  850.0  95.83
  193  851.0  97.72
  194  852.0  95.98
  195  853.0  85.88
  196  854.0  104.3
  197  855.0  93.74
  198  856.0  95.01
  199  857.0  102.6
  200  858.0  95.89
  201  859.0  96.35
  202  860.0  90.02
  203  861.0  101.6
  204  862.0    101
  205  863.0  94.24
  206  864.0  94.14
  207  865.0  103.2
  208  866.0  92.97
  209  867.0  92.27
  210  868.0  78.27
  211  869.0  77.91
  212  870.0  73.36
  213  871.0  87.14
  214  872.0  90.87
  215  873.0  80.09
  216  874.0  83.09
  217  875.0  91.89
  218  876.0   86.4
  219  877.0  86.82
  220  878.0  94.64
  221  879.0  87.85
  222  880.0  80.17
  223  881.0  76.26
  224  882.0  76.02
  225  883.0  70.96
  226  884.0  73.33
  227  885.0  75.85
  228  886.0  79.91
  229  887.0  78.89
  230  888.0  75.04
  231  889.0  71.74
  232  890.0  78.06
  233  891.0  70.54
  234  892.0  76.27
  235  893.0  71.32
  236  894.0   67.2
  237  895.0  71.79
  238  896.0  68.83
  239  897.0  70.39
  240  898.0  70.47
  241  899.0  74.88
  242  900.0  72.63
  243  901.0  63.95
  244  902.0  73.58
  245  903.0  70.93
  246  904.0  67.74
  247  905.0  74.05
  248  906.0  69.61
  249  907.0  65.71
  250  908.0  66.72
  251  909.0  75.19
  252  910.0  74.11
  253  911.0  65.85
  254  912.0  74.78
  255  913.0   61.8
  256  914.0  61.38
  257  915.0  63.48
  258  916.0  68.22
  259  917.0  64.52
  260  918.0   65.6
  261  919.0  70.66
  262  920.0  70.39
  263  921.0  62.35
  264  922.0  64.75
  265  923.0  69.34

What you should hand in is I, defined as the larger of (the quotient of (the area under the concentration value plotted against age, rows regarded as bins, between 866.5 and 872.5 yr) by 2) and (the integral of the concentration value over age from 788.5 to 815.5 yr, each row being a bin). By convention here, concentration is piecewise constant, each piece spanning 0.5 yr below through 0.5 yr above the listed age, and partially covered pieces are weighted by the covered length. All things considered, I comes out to 2315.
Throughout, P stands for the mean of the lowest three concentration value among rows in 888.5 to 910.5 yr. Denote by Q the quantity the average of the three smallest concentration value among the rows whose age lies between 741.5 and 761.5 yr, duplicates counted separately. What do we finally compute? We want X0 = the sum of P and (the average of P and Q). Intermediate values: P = 65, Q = 76.4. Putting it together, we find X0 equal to 136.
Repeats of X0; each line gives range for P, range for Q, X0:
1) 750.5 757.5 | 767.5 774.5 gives 155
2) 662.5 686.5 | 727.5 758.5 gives 133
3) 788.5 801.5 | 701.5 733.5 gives 155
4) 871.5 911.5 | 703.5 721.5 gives 139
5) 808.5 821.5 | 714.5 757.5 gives 173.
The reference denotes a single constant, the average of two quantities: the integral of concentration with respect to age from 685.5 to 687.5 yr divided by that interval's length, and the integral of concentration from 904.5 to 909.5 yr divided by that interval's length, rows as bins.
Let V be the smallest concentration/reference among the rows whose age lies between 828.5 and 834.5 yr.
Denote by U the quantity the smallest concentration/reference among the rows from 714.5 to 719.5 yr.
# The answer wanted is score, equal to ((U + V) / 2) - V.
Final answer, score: -0.2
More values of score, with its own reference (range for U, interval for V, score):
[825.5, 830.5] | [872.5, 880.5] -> 0.2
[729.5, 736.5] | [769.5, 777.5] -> 0.1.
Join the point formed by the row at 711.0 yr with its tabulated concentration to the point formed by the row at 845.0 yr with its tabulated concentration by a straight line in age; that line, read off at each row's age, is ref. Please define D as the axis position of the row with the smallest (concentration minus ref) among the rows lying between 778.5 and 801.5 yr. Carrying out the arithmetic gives 801.0 yr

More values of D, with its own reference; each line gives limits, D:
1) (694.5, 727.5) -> 696.0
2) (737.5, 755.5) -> 752.0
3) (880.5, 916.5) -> 914.0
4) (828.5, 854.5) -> 853.0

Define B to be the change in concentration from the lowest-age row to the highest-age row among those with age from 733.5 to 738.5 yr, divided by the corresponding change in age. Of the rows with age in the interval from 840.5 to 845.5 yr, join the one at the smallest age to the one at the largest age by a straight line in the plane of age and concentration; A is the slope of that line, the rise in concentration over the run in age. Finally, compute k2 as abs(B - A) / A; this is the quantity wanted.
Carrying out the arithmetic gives -2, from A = -2.1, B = 2.1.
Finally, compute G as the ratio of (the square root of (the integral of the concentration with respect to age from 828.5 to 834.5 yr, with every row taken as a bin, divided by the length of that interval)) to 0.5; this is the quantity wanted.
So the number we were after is 21.7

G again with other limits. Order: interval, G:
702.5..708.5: 18.7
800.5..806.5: 18.4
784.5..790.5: 18.4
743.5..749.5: 18.9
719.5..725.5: 19.3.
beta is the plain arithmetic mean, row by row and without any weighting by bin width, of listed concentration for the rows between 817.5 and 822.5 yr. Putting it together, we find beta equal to 111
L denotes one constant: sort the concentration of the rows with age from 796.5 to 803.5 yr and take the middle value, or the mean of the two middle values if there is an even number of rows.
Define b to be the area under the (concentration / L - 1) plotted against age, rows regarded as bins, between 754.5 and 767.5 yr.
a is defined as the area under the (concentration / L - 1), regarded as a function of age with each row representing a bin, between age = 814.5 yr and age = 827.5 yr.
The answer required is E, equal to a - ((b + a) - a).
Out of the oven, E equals 3.7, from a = 4.7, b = 1.1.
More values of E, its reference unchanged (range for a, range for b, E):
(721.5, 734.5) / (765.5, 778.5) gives 2.9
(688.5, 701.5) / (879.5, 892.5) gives -0.6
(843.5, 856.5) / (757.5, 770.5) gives 2.0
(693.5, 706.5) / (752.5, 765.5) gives -1.0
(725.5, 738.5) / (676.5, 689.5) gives 5.3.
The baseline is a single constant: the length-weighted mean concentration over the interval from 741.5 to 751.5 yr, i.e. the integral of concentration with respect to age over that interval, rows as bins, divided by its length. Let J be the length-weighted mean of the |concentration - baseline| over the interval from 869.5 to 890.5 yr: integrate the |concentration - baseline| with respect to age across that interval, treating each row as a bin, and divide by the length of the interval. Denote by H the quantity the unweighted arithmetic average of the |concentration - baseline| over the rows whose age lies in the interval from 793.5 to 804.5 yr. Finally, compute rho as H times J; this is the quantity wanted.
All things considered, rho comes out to 66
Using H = 7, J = 9.0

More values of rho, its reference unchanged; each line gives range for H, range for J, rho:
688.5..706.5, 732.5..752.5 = 107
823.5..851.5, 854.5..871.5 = 141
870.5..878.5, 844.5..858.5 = 35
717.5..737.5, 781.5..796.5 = 55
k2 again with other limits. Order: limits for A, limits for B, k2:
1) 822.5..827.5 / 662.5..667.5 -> 1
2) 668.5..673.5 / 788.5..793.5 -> 1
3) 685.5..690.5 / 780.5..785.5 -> -2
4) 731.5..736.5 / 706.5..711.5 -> -1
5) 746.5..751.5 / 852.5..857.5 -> 17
